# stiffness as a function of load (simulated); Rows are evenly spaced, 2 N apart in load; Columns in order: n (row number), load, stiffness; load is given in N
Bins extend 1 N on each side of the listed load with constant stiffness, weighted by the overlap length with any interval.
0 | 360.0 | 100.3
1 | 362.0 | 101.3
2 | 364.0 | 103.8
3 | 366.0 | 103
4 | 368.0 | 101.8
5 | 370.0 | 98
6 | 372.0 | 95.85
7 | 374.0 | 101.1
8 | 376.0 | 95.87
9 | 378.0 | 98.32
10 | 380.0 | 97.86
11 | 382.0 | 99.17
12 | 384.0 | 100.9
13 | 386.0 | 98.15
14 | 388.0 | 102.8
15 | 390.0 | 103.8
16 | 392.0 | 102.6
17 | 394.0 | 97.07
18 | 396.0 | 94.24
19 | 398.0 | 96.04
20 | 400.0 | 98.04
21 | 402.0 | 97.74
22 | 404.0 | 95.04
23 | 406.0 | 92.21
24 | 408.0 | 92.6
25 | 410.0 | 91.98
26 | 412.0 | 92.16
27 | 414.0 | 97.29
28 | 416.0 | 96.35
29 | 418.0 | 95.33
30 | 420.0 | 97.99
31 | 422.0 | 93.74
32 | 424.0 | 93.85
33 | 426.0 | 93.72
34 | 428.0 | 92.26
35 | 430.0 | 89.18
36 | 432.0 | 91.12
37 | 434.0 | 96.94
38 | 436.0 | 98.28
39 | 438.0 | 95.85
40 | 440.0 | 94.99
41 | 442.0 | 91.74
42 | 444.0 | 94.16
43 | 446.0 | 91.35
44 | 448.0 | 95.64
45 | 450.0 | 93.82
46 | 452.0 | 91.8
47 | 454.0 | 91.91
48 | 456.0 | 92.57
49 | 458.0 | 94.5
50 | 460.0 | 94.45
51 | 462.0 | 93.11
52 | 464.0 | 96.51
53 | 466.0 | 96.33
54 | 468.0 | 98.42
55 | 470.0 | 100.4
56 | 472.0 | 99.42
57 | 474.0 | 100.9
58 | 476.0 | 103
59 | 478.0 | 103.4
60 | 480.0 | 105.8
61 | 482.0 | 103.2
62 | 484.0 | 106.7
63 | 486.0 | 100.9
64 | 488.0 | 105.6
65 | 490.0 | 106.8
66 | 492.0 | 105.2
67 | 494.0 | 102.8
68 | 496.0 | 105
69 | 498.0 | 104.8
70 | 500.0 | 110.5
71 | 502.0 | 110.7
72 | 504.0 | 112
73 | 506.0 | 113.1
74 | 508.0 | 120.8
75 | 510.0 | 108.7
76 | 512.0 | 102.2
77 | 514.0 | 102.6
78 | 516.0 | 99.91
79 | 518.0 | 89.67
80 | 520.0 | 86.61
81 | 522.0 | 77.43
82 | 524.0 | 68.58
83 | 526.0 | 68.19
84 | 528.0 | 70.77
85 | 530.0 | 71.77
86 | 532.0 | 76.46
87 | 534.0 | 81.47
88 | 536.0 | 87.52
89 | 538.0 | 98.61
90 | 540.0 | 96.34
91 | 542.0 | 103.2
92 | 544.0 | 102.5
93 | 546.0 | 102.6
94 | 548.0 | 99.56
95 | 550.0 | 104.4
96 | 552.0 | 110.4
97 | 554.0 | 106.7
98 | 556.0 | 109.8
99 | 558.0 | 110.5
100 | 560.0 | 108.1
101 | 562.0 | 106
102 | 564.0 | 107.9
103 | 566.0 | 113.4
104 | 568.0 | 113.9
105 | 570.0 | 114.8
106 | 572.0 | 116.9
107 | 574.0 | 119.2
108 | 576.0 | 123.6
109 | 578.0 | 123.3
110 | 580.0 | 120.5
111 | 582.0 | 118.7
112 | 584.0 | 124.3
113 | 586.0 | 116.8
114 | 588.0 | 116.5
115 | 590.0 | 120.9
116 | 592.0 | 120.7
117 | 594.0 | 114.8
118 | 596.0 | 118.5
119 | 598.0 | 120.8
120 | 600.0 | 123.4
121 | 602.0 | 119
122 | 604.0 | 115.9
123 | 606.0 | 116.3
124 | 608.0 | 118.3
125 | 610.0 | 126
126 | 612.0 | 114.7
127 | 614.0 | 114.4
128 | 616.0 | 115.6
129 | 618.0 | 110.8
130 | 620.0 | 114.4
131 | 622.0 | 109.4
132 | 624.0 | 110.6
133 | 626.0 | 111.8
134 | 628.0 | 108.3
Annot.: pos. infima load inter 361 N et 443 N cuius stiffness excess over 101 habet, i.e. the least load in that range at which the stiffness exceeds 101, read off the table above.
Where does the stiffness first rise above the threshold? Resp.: 362.0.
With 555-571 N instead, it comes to 556.0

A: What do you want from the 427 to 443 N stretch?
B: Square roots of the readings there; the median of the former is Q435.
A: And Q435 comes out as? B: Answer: 9.7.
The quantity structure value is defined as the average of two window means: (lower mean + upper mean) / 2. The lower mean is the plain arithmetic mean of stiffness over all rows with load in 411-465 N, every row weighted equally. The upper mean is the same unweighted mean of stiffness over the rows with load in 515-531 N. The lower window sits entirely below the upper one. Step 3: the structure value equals 87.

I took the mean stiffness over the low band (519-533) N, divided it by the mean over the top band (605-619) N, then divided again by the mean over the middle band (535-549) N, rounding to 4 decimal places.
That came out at 0.0065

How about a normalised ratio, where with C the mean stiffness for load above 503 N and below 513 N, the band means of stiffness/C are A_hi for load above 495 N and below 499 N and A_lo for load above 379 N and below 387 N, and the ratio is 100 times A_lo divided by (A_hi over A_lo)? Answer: 84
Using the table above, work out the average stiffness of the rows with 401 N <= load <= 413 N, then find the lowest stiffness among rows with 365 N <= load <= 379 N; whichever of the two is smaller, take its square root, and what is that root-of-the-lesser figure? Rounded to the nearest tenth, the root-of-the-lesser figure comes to 9.7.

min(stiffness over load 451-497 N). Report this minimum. 91.8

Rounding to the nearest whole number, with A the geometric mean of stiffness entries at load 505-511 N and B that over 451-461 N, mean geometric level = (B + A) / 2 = 104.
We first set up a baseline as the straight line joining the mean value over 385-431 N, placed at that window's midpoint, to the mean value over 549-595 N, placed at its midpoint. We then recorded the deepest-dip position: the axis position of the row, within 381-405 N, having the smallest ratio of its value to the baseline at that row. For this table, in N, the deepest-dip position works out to 404.0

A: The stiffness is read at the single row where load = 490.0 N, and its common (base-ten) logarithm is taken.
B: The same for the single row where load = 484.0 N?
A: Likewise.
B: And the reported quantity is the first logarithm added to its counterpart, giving 4.06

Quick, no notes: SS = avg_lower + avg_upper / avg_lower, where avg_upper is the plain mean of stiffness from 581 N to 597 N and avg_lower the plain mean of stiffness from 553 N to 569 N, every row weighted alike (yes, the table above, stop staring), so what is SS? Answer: 111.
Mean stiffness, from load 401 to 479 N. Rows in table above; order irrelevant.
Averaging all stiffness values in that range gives 95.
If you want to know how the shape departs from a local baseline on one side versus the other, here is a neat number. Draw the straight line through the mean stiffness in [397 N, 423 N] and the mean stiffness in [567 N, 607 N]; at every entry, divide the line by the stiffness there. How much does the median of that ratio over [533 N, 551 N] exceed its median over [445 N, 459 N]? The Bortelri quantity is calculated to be 0.05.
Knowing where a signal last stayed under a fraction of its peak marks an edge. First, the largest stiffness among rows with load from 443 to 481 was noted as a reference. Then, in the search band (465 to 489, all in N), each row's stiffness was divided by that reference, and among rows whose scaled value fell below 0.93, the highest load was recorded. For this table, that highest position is 466.0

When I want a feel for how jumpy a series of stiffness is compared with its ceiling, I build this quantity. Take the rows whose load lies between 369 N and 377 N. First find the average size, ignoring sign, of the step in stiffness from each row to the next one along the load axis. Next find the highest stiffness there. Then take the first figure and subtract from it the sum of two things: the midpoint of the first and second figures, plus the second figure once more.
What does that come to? -150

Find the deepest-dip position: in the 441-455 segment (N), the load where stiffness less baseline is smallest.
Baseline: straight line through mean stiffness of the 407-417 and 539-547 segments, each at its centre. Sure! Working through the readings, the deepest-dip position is 446.0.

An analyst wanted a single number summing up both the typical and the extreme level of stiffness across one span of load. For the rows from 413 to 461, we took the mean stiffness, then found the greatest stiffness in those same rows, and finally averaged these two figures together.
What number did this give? 96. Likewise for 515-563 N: 102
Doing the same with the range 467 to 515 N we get 113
